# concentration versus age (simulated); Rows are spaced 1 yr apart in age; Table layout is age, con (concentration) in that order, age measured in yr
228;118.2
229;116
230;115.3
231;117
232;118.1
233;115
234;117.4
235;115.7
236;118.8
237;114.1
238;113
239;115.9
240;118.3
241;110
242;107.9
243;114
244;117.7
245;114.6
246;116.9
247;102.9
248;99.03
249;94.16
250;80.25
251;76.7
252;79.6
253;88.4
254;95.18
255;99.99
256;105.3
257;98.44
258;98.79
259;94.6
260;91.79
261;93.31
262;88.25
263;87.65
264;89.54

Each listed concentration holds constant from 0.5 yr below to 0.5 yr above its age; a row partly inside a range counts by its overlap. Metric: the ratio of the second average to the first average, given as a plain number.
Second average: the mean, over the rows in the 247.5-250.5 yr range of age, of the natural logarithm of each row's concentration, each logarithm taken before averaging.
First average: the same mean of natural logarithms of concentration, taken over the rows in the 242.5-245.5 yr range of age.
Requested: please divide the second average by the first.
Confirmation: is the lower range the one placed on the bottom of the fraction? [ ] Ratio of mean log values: 0.949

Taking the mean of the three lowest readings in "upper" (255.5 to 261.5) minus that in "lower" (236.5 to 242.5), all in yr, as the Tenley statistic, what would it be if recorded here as -17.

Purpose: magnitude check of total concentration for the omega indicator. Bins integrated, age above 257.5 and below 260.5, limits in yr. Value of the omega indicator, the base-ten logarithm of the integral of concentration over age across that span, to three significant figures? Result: 2.46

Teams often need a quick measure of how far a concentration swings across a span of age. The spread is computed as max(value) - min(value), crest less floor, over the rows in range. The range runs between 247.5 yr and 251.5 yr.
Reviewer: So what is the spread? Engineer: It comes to 22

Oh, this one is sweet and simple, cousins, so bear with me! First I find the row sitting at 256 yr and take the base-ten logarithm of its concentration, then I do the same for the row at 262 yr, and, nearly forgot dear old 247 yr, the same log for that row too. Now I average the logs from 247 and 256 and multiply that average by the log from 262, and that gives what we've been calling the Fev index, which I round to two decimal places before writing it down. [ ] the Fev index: 3.93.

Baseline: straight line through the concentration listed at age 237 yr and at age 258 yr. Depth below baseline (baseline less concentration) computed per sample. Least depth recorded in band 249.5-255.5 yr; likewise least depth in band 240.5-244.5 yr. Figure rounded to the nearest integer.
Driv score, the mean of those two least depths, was -4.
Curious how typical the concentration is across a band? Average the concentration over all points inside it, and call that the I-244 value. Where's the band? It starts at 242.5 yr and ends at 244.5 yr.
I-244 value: 116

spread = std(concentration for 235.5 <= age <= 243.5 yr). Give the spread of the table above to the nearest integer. 4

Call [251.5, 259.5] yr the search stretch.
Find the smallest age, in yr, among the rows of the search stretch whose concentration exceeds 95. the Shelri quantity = 254 yr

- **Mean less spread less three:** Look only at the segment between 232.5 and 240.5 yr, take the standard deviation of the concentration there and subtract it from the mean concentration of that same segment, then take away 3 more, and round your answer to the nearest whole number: 111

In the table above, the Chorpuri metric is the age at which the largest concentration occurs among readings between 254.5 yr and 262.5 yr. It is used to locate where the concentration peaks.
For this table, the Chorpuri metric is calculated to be 256 yr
